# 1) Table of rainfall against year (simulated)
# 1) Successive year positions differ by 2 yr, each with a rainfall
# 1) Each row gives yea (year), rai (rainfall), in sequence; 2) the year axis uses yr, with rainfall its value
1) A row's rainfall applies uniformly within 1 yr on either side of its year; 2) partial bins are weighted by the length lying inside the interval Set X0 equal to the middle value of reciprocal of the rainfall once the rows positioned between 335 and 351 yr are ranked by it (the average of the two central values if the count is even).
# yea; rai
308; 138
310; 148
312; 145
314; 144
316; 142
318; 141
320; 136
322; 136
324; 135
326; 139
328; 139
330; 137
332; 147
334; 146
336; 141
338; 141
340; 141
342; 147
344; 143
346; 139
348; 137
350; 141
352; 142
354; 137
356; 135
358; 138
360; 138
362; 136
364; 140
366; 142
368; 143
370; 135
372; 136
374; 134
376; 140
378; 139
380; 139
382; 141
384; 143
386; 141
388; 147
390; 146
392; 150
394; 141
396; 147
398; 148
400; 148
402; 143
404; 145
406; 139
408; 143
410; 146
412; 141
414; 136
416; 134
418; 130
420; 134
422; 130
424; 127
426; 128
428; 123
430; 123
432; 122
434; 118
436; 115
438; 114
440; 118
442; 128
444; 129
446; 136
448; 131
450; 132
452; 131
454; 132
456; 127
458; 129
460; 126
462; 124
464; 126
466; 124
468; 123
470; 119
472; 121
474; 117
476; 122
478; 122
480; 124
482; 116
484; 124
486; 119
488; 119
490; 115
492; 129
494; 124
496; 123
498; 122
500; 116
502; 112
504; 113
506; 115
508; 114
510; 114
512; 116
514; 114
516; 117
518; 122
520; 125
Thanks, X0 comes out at 0.0071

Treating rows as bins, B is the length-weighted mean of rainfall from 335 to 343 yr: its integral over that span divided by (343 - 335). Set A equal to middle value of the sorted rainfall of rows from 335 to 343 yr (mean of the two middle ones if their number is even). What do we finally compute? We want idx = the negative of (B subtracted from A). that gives 1.5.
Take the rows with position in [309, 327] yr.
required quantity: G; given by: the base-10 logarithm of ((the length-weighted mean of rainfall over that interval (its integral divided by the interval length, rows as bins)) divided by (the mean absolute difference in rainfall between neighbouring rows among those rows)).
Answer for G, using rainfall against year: 1.82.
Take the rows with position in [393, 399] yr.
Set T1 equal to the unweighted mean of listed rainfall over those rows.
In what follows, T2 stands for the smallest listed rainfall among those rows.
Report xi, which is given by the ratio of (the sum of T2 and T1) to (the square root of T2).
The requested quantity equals 24.1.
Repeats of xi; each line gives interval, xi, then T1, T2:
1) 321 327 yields 23.4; 137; 135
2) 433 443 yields 21.8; 119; 114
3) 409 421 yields 23.4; 137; 130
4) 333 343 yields 23.9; 143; 141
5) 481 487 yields 21.9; 120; 116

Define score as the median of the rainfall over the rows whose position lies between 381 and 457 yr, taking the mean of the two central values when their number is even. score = 134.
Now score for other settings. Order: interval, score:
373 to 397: 141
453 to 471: 126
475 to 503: 122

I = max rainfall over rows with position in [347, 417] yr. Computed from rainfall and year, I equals 150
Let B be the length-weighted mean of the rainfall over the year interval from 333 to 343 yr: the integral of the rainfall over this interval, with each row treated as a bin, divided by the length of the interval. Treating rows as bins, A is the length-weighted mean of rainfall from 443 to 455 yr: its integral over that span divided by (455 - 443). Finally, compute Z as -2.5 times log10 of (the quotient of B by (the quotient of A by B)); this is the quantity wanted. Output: -5.48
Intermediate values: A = 132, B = 143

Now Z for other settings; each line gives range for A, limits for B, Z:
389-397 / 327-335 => -5.35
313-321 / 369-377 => -5.30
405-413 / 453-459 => -5.18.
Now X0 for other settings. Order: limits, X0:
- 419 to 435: 0.0080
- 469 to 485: 0.0082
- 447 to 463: 0.0077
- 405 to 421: 0.0073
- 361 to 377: 0.0072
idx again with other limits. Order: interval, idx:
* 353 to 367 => 0.0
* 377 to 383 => 0.7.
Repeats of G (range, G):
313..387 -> 1.72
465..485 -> 1.51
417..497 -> 1.56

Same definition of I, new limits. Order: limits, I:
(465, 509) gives 129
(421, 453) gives 136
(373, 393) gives 150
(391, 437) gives 150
